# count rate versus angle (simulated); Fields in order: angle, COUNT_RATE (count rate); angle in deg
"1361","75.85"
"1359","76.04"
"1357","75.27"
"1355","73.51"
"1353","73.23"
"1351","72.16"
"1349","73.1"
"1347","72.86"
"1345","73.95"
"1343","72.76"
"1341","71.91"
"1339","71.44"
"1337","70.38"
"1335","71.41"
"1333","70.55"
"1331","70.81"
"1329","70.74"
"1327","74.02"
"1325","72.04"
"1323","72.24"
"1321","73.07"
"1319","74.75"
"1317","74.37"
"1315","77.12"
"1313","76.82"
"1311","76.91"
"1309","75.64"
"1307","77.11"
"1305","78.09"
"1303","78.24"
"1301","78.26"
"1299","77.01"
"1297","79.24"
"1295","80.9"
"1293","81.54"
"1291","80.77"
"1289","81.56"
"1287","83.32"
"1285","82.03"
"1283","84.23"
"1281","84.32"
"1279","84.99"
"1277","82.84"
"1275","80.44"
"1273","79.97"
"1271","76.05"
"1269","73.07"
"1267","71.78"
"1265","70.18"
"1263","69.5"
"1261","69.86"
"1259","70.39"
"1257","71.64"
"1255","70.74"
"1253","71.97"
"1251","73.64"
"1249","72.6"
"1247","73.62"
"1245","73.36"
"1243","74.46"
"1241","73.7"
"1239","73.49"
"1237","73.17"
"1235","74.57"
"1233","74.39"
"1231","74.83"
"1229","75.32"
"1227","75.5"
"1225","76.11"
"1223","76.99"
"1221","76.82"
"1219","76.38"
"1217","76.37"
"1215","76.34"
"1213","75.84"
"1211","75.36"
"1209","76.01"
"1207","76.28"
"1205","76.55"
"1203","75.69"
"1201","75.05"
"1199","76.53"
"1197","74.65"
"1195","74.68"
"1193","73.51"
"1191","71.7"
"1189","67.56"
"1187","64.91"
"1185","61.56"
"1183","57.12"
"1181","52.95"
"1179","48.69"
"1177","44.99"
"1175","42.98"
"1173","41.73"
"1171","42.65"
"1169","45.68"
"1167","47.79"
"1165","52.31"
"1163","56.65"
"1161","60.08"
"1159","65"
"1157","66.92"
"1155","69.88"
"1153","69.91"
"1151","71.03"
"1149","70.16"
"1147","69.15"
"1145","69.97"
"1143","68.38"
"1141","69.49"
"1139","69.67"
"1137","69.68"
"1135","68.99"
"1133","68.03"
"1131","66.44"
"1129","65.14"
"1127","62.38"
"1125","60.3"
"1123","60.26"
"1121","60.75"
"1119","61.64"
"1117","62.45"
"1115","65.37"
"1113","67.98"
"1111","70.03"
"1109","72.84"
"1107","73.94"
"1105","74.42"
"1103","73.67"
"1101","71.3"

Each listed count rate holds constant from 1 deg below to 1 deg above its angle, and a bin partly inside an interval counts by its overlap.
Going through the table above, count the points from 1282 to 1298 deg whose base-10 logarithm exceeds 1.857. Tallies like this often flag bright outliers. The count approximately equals 8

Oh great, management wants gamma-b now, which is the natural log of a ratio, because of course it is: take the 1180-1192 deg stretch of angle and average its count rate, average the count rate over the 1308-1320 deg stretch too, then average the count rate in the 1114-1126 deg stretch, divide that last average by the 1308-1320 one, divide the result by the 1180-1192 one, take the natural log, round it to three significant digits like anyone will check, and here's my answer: -4.34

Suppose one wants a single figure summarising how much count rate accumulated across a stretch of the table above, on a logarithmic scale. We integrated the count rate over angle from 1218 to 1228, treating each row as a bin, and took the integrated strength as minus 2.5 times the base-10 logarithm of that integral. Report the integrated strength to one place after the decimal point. -7.2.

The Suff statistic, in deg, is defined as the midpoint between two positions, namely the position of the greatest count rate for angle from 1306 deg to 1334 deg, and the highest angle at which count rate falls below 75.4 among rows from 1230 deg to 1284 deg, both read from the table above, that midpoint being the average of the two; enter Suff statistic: 1292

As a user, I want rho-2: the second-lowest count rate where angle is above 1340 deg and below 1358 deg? 72.16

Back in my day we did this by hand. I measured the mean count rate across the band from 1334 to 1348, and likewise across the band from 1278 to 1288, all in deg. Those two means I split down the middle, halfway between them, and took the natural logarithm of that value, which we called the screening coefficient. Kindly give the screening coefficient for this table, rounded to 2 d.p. 4.36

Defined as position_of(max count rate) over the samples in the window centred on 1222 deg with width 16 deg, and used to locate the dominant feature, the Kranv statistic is 1223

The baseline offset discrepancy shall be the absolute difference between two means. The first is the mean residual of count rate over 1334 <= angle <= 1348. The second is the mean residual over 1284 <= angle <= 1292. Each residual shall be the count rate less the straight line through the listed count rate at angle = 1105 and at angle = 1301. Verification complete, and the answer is 11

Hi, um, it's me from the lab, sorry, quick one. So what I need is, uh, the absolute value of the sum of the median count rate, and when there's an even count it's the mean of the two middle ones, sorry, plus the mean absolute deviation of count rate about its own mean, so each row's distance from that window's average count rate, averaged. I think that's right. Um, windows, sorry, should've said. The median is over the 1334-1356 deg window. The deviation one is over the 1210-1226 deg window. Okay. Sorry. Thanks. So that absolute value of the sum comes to 73.1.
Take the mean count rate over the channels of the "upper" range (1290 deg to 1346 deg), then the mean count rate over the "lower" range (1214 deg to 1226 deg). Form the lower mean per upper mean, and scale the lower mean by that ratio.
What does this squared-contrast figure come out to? 78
